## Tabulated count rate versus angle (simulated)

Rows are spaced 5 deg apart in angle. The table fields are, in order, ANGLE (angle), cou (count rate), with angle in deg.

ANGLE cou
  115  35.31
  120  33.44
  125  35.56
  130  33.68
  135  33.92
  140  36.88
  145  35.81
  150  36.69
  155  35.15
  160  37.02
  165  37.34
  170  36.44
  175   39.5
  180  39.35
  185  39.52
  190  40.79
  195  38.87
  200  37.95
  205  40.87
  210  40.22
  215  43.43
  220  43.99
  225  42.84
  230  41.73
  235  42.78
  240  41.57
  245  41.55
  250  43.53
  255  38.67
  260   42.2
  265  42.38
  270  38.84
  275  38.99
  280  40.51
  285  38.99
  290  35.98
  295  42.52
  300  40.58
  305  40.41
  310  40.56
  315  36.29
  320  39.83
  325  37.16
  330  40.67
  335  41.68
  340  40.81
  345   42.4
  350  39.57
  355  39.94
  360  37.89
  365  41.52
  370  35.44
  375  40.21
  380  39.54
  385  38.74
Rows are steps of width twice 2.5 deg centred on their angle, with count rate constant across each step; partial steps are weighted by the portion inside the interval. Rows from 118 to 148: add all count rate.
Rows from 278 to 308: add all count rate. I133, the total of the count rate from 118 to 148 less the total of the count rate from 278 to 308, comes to -30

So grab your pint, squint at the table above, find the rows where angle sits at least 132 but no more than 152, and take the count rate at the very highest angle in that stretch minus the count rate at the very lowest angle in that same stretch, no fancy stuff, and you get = 2.8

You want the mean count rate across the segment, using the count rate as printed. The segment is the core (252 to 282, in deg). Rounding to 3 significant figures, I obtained 40.3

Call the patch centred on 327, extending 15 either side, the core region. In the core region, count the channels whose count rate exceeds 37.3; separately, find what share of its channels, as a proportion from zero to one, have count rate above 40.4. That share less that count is -3.5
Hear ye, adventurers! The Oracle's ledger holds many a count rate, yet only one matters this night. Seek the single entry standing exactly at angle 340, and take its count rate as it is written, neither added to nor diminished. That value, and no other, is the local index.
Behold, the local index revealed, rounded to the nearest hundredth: 40.81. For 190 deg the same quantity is 40.79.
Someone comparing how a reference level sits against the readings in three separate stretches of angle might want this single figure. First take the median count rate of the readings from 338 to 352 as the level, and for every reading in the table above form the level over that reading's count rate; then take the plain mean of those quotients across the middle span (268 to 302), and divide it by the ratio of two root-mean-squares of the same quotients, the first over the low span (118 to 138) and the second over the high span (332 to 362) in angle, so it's 0.877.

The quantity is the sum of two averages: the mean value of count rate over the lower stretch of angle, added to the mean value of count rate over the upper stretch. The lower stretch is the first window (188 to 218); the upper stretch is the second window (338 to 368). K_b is 80.7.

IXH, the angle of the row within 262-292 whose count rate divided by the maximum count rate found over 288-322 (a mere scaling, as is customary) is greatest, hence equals 265 deg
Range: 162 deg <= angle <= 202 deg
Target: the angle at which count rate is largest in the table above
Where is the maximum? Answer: 190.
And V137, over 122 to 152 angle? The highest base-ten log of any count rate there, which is 1.57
